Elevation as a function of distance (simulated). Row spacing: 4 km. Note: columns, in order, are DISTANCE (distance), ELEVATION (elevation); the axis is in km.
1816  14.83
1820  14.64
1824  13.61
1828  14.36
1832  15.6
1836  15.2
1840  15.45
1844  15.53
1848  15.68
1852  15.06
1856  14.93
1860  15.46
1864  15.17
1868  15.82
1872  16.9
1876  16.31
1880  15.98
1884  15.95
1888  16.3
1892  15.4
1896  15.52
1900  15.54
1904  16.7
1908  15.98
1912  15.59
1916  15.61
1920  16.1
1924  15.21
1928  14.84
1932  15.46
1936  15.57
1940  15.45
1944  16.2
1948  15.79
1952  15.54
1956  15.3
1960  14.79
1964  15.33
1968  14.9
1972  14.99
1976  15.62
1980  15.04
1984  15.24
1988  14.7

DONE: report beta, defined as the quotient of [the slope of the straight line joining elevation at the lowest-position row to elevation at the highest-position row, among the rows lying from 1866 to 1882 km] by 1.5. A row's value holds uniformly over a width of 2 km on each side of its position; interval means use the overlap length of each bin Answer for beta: 0.01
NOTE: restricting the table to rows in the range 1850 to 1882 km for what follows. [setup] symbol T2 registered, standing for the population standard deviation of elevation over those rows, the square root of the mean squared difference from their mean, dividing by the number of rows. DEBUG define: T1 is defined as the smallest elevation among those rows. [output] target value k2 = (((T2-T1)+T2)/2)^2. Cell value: 47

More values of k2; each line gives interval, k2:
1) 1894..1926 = 51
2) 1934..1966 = 49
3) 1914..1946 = 49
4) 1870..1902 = 52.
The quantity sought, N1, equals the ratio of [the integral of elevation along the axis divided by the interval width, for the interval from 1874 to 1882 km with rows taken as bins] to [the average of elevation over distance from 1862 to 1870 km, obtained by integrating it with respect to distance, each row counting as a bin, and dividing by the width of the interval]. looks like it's 1.04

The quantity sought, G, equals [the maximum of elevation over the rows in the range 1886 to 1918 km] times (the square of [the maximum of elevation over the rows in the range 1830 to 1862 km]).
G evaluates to 4106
